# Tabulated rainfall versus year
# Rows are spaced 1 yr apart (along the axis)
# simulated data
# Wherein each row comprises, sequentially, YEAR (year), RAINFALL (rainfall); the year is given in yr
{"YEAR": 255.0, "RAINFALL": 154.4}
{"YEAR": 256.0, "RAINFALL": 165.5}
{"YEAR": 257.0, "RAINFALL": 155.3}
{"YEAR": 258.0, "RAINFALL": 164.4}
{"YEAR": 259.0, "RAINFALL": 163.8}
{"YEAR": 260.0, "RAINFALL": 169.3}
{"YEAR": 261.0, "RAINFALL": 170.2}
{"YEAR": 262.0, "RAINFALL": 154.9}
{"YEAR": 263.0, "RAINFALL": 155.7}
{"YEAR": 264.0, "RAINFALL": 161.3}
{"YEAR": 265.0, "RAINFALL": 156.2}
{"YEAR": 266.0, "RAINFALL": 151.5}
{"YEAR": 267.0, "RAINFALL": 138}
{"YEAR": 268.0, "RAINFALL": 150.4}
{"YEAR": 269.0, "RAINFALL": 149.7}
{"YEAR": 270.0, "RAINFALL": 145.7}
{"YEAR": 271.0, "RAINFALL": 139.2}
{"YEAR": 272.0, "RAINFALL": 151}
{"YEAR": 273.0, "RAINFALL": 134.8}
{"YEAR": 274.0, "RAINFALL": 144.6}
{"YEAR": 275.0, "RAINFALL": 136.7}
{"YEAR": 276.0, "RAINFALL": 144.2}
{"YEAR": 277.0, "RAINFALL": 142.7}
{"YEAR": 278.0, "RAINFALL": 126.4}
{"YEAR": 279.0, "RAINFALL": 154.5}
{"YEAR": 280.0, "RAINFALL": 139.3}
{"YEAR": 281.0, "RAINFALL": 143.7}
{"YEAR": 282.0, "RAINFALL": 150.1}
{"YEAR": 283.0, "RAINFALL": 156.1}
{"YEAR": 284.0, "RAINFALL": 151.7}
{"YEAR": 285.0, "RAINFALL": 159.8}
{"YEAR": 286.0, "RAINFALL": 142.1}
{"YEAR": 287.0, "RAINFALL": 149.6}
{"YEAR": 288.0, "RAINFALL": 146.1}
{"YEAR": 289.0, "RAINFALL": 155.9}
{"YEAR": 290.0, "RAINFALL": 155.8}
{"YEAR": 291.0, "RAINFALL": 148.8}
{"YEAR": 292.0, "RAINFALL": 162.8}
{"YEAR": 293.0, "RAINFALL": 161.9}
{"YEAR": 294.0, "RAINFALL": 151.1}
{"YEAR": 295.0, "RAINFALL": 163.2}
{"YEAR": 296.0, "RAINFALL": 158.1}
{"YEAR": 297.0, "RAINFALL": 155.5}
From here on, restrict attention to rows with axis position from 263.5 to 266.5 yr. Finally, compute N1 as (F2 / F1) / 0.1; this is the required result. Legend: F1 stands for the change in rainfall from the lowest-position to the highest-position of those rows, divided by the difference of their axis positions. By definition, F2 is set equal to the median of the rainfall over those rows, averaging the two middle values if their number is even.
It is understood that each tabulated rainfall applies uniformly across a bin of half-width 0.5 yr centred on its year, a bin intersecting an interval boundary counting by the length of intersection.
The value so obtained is -319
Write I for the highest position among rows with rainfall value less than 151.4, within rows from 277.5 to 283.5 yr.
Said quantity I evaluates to 282.0 yr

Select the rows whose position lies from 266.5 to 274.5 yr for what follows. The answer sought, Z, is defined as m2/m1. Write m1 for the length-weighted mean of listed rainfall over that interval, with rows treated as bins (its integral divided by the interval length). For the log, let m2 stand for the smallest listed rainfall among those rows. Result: 0.935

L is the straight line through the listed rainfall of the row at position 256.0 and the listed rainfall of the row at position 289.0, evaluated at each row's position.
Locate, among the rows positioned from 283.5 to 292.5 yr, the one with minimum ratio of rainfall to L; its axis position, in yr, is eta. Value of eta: 286.0 yr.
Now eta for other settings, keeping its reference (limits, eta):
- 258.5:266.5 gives 266.0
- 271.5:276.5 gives 273.0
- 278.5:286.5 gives 280.0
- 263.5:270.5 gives 267.0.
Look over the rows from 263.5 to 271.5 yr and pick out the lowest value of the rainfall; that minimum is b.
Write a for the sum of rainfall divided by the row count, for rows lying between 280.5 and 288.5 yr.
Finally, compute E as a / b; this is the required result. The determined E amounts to 1.09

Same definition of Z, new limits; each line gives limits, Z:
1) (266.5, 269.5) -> 0.945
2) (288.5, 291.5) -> 0.969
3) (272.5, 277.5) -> 0.959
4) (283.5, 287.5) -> 0.942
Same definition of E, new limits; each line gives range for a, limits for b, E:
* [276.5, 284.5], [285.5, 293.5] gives 1.02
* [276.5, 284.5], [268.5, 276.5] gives 1.08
